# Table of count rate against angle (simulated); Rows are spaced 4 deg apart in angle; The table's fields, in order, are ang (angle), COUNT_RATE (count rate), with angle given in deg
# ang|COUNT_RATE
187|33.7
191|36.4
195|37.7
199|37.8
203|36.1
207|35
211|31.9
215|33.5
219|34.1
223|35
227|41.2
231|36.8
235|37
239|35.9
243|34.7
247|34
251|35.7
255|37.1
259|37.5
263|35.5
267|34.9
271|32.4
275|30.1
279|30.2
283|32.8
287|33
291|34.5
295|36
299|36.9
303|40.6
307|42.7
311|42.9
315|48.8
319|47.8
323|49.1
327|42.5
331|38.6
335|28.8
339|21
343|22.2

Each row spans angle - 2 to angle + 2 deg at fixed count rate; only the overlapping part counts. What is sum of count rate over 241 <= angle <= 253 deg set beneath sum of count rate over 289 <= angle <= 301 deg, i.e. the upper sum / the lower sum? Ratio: 1.03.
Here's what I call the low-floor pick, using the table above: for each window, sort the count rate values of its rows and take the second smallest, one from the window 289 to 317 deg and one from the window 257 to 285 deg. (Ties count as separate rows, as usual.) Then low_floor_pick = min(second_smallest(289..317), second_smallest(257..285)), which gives 30.2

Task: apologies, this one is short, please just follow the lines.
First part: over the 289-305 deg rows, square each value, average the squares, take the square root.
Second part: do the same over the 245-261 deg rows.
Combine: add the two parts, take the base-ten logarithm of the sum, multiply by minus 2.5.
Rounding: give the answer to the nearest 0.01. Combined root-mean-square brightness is -4.66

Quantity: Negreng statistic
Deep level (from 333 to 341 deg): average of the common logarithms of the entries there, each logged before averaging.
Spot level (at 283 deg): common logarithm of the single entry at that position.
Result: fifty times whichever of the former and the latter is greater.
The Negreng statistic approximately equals 75.8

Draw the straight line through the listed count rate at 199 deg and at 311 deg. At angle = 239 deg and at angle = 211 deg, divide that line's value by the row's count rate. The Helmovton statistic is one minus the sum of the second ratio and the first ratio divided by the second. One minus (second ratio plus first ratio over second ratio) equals -1.120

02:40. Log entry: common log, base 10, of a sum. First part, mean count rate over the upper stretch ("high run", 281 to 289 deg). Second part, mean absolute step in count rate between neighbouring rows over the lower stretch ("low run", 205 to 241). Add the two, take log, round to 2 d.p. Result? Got 1.55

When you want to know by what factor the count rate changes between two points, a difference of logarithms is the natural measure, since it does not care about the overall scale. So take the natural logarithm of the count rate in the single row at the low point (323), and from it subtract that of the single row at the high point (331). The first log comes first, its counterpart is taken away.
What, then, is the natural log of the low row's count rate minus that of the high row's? 0.2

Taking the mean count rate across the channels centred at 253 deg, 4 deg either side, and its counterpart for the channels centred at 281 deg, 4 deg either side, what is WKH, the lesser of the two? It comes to 31.5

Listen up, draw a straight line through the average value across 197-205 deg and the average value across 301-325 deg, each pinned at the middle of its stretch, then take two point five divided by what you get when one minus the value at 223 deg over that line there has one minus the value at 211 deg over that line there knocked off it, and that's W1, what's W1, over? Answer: -41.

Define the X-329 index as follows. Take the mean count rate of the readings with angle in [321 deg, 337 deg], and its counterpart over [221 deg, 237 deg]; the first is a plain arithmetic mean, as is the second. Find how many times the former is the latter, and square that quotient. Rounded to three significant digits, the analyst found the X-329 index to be 1.12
